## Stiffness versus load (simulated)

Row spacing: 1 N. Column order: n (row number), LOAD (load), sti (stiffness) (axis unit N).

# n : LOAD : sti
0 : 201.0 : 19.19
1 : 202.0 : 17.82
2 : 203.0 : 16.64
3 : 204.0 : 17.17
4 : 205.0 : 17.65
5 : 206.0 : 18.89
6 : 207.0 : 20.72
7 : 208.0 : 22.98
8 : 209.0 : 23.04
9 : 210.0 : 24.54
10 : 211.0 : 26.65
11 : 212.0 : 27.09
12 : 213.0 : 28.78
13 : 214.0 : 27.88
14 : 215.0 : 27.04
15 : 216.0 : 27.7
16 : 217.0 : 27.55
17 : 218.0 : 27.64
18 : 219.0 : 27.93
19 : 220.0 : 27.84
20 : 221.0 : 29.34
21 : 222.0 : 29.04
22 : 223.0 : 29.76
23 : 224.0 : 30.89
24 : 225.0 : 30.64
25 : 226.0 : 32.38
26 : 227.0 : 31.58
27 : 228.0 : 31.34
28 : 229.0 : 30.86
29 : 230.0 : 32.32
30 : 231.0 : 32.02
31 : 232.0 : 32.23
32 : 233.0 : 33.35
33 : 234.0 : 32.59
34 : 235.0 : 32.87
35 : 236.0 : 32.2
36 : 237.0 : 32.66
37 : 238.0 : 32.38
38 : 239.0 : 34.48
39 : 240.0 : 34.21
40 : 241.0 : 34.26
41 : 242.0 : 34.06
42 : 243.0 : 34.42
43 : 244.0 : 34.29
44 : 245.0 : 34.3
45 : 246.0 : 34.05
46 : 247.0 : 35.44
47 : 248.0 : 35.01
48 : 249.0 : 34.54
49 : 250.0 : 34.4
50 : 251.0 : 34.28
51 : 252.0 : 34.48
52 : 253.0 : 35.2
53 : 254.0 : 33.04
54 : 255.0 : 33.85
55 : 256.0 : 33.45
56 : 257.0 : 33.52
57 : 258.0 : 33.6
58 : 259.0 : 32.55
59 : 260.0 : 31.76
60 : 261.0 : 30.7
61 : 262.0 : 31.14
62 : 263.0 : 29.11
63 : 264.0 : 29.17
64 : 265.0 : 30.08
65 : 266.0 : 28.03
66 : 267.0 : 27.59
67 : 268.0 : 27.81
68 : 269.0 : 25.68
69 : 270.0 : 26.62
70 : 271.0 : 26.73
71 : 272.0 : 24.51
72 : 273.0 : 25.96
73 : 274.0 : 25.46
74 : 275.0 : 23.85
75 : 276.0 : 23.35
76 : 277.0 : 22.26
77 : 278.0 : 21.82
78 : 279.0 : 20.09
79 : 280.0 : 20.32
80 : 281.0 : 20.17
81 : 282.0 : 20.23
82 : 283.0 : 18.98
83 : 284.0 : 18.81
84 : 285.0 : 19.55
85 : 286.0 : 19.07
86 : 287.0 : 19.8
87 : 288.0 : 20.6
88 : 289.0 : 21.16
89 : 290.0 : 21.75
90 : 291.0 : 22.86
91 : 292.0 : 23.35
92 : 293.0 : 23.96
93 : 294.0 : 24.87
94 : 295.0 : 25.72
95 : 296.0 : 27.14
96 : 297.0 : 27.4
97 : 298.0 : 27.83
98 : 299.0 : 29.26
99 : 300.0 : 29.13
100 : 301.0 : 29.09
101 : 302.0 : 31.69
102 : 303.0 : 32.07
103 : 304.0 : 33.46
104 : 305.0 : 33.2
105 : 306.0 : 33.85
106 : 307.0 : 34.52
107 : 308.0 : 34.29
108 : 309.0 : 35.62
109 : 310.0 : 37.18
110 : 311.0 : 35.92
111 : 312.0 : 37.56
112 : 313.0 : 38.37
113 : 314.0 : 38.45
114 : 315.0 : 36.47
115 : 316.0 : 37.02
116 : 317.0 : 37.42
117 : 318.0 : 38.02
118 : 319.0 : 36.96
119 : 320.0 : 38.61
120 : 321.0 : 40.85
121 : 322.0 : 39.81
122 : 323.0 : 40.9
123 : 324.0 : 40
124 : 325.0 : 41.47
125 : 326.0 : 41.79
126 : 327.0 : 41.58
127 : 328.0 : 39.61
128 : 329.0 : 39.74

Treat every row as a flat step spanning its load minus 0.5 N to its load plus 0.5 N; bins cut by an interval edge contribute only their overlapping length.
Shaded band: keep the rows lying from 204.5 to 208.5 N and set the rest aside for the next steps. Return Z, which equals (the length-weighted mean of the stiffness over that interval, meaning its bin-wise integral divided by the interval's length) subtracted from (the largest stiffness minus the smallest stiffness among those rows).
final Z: -15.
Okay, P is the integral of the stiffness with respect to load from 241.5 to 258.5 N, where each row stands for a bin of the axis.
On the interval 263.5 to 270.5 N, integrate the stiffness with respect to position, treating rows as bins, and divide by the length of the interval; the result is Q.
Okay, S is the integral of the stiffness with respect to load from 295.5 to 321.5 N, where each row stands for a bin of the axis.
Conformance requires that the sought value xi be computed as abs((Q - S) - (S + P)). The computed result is 2337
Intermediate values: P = 582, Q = 28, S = 891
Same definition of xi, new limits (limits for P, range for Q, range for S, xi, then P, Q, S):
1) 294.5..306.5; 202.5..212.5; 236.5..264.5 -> 2207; 360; 22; 934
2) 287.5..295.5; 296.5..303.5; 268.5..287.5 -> 1001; 184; 29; 423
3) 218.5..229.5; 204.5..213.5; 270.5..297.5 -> 1528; 332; 23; 610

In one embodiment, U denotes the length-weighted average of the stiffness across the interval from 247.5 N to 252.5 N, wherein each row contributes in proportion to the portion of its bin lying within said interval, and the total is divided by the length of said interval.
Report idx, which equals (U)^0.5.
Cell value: 5.88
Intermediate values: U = 34.5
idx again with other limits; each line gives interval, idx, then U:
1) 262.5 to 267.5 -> 5.37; 28.8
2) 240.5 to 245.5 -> 5.85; 34.3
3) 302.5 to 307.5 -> 5.78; 33.4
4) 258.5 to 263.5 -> 5.57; 31.1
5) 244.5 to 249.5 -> 5.89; 34.7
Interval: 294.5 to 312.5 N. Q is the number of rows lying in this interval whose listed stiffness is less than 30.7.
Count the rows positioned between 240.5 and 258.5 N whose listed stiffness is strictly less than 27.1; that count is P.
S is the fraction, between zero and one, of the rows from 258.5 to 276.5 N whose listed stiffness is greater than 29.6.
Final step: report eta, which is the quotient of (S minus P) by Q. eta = 0.04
